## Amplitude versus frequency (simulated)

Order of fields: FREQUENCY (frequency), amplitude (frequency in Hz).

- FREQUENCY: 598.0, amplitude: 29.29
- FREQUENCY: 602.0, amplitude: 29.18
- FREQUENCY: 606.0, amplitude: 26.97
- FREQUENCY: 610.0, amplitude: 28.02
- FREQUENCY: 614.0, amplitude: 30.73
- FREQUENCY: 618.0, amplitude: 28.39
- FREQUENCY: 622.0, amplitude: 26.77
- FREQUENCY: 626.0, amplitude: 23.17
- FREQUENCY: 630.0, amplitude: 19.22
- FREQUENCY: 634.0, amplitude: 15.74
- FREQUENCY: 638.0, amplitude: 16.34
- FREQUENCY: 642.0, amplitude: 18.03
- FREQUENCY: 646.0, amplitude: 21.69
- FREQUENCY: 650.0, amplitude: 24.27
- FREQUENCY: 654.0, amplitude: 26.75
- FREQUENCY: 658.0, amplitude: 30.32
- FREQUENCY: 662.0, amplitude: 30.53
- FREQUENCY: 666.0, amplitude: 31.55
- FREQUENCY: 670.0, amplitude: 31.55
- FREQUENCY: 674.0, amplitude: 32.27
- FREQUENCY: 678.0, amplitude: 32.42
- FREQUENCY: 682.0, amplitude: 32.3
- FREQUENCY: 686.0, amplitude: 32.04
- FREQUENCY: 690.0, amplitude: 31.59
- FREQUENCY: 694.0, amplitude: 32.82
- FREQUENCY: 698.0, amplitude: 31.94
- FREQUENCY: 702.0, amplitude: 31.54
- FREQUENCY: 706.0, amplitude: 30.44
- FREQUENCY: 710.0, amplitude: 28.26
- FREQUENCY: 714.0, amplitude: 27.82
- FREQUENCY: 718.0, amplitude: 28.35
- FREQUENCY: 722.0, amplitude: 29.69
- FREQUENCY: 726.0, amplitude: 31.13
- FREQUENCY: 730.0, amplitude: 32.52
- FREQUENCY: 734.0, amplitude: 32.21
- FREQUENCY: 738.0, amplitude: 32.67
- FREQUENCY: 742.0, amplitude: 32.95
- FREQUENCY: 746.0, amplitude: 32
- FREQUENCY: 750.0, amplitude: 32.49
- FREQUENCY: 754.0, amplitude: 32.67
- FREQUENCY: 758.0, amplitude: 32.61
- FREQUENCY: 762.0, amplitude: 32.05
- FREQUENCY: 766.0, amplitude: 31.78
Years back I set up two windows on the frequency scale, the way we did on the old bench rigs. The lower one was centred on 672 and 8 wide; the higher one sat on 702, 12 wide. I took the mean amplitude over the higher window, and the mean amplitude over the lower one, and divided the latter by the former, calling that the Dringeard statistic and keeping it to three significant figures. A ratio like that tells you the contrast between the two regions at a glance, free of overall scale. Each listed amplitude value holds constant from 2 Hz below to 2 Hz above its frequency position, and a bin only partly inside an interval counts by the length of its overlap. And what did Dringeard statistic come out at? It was 1.02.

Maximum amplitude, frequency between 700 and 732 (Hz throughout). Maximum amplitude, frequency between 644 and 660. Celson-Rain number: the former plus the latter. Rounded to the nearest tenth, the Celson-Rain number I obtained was 62.8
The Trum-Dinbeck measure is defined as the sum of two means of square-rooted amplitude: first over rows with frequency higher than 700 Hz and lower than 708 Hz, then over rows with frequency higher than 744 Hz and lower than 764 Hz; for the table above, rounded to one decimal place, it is 11.3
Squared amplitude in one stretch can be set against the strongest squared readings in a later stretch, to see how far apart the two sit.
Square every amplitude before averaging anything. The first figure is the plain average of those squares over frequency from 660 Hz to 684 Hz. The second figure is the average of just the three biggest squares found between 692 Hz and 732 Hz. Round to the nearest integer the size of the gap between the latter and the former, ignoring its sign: 42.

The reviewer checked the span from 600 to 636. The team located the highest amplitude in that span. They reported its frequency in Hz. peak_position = 614.0 Hz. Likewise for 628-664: 662.0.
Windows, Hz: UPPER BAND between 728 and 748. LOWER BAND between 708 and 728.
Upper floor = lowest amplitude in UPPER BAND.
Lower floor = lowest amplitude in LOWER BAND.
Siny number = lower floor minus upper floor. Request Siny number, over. -4.2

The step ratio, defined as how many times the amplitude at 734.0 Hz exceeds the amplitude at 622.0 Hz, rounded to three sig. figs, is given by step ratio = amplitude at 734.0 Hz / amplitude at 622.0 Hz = 1.20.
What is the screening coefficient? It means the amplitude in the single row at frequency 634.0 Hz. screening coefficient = 15.74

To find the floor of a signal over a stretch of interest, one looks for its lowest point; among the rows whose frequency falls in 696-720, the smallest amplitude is 27.82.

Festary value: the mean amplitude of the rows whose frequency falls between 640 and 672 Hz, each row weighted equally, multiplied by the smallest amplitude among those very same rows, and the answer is 484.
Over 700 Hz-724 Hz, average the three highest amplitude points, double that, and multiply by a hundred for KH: 6111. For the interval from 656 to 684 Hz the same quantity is 6466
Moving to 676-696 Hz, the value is 6503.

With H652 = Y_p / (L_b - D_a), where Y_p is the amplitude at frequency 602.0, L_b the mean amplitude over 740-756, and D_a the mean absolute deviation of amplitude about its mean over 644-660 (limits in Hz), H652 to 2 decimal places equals 0.98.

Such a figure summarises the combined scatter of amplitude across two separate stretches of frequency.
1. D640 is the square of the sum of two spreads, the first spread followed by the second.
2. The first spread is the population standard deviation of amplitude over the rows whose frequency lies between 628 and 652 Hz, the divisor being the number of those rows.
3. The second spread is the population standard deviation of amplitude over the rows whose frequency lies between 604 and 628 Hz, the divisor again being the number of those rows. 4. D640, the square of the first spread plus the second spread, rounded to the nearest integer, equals 28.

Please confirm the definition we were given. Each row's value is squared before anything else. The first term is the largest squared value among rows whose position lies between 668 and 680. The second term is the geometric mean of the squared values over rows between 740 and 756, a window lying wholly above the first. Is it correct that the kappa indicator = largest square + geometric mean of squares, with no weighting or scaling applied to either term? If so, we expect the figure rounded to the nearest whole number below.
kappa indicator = 2109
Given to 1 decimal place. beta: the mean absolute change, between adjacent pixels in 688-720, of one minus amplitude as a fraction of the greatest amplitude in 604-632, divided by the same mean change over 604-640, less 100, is -99.6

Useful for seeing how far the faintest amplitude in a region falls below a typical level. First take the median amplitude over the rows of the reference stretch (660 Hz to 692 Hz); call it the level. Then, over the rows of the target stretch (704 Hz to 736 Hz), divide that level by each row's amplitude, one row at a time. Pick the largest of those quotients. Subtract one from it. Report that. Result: 0.14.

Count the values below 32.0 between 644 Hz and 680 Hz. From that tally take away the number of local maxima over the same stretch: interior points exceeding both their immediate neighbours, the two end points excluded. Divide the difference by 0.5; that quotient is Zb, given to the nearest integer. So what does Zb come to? 14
